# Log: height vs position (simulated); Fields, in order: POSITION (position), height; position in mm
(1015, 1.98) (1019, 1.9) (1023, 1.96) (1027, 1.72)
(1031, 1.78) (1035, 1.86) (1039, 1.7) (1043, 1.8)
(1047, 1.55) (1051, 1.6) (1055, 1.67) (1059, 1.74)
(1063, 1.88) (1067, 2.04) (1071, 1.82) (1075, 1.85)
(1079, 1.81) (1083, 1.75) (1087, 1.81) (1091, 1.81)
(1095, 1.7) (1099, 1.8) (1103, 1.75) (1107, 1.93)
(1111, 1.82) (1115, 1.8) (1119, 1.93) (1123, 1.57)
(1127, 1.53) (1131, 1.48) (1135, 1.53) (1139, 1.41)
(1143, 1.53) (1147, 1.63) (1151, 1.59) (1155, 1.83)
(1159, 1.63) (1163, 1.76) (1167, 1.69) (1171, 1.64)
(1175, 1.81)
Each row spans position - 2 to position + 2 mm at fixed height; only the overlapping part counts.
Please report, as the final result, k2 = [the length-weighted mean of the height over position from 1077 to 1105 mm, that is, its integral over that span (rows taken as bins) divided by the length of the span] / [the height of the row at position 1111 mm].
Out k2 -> 0.976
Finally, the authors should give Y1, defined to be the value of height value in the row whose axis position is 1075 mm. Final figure 1.85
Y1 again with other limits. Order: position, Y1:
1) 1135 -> 1.53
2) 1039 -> 1.7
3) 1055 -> 1.67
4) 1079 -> 1.81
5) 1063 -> 1.88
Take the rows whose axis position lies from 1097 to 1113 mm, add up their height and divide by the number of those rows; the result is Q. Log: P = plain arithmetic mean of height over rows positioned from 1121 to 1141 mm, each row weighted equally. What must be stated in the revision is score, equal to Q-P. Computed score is 0.32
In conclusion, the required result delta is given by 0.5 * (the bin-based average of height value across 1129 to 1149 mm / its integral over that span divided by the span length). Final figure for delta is 0.758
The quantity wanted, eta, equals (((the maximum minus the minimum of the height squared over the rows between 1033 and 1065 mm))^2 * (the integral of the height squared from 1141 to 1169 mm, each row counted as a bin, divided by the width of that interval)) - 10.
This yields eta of -6.4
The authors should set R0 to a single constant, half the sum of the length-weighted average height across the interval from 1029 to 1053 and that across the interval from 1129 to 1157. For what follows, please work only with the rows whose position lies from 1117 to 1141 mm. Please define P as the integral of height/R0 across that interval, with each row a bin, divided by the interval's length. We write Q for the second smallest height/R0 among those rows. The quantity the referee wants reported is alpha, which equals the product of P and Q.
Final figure 0.86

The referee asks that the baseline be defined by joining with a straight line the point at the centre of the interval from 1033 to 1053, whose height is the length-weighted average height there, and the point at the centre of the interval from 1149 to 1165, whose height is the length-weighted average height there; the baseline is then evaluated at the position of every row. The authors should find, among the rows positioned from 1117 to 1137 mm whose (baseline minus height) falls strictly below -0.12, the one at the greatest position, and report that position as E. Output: 1119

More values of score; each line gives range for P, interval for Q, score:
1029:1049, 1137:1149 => -0.21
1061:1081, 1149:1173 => -0.19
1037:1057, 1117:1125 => 0.09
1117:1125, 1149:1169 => -0.05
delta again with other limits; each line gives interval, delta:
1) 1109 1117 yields 0.905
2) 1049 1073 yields 0.896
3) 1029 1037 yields 0.910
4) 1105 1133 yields 0.861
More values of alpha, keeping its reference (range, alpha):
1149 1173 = 1.02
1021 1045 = 1.15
